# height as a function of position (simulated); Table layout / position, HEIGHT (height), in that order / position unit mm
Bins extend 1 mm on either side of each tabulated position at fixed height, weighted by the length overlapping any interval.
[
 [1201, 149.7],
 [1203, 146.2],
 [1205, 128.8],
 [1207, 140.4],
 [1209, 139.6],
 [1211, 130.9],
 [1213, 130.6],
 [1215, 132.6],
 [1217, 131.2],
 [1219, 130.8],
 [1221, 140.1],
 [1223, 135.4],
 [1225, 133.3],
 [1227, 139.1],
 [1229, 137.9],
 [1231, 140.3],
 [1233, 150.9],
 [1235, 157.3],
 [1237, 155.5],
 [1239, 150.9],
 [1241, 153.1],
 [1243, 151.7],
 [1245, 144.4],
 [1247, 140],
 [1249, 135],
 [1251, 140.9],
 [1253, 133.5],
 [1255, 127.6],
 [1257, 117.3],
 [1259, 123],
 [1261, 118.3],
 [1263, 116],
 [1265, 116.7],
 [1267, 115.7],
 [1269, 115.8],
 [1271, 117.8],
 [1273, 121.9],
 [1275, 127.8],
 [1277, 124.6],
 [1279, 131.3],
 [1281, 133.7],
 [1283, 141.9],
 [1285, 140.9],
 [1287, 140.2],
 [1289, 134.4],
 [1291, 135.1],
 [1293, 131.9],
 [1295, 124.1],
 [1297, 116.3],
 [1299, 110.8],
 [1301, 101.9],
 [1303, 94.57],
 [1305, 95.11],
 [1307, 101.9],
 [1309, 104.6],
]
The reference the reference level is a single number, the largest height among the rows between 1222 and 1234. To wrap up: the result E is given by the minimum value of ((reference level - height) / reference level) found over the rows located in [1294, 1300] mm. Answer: 0.18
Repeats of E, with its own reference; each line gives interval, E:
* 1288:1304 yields 0.10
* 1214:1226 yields 0.07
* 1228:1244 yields -0.04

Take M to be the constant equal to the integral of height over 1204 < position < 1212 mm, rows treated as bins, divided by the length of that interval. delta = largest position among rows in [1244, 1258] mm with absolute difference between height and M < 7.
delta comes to 1253 mm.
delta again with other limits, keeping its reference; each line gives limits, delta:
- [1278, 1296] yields 1293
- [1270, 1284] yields 1283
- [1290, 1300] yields 1293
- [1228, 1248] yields 1247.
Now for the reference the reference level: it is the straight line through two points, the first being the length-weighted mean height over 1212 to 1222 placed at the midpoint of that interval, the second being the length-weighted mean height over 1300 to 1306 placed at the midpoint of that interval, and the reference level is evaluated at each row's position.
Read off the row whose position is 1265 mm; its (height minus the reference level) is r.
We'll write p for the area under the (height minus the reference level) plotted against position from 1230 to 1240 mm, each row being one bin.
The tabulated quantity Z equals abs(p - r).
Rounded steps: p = 254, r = 4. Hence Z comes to 251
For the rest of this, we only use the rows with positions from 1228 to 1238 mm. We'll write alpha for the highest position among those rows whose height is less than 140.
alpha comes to 1229 mm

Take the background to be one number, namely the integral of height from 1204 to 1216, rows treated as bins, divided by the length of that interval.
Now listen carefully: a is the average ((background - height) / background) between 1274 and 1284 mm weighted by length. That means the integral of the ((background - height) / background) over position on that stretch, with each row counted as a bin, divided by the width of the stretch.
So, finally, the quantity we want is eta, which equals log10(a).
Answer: -1.83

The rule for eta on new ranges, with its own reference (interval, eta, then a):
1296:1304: -0.68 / 0.21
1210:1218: -1.73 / 0.02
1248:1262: -1.36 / 0.04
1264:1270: -0.88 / 0.13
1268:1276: -1.01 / 0.10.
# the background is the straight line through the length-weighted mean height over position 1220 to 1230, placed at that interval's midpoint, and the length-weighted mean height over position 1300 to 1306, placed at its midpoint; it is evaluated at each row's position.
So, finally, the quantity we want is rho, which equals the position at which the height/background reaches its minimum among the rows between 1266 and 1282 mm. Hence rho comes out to 1267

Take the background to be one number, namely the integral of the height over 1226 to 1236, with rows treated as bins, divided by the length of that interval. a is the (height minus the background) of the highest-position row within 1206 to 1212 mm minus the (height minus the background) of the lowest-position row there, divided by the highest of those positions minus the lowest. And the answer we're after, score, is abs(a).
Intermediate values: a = -2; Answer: 2.4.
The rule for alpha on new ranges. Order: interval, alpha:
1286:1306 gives 1305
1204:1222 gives 1219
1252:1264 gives 1263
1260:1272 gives 1271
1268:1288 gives 1281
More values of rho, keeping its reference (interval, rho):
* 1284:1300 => 1299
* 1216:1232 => 1217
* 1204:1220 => 1205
